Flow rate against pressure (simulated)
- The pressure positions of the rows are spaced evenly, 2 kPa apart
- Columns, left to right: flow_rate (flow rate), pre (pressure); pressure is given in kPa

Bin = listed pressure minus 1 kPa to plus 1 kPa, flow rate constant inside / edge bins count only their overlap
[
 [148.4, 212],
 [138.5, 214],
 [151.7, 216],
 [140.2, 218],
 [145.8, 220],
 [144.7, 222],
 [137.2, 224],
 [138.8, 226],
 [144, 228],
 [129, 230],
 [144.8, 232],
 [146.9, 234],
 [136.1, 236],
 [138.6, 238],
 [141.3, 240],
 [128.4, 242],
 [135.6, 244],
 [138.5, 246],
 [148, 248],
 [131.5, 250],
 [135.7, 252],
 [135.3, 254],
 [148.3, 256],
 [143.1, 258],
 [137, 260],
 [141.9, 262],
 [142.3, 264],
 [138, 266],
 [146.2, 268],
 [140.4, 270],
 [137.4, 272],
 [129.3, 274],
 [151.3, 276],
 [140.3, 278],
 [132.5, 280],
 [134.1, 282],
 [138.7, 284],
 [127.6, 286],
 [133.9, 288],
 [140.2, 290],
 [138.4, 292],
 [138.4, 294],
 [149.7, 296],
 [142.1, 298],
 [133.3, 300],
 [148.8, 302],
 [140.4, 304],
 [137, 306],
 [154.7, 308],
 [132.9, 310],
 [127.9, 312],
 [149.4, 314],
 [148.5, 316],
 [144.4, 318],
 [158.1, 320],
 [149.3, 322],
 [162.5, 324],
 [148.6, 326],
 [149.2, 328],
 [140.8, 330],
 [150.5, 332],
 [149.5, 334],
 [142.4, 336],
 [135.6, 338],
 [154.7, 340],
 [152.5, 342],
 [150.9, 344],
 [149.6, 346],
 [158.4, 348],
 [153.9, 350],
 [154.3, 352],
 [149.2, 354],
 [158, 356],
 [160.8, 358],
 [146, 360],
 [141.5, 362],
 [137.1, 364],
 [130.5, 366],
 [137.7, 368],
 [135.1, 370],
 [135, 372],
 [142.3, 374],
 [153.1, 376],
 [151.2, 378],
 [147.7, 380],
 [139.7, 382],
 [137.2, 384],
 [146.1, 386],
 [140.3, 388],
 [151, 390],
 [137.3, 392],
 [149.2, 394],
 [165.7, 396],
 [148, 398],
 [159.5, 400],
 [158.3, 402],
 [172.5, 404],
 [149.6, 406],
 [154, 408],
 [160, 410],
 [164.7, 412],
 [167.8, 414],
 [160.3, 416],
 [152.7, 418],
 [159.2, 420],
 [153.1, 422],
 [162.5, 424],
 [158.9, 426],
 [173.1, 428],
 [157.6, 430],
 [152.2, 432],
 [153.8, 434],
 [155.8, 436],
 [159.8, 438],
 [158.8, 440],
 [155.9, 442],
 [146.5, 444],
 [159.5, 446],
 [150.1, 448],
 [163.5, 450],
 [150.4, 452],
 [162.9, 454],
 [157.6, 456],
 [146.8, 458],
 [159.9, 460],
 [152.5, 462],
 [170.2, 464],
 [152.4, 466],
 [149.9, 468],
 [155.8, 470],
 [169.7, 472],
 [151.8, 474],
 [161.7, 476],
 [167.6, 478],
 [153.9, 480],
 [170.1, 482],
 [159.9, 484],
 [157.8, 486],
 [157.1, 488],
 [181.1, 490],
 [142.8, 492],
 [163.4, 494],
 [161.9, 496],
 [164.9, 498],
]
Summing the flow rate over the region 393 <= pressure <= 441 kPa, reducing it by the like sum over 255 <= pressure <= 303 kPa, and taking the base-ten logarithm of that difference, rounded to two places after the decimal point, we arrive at 2.66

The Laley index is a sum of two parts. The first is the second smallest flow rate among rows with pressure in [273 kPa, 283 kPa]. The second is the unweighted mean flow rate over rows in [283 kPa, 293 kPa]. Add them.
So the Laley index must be 268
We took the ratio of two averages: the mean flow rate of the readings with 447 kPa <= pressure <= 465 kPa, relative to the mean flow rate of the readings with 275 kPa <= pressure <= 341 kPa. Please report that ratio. 1.10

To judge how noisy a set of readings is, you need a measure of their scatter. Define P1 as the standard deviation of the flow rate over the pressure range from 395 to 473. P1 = 6.9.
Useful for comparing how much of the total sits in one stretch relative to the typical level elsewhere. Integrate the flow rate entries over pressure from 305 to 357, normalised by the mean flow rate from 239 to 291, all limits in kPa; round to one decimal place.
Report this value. 55.8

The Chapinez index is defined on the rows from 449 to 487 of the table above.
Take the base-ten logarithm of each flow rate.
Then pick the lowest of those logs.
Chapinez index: 2.17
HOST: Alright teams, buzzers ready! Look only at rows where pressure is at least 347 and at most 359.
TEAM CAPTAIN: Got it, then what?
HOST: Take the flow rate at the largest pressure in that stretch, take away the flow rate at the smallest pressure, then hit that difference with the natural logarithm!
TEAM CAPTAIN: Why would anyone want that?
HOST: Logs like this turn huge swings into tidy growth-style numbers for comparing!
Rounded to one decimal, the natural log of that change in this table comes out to 0.9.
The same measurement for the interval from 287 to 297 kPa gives 2.8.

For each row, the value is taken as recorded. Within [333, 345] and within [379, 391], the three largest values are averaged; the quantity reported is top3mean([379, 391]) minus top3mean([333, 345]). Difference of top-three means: -4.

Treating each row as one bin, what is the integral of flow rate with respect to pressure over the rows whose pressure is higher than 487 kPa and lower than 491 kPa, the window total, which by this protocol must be 676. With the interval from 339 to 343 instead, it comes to 614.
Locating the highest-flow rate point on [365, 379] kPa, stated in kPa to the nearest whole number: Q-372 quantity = 376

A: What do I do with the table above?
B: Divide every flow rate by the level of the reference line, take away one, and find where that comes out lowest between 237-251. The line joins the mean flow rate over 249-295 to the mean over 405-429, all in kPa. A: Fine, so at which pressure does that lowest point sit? 242 kPa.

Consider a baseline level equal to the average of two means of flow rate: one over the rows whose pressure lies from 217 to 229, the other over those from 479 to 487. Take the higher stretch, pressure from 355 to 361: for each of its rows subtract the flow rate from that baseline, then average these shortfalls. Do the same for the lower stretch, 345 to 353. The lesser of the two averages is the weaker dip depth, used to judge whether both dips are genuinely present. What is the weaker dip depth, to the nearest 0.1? -3.8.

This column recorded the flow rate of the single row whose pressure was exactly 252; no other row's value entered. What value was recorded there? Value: 135.7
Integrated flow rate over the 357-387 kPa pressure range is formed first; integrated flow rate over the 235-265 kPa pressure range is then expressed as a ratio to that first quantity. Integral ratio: 0.97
